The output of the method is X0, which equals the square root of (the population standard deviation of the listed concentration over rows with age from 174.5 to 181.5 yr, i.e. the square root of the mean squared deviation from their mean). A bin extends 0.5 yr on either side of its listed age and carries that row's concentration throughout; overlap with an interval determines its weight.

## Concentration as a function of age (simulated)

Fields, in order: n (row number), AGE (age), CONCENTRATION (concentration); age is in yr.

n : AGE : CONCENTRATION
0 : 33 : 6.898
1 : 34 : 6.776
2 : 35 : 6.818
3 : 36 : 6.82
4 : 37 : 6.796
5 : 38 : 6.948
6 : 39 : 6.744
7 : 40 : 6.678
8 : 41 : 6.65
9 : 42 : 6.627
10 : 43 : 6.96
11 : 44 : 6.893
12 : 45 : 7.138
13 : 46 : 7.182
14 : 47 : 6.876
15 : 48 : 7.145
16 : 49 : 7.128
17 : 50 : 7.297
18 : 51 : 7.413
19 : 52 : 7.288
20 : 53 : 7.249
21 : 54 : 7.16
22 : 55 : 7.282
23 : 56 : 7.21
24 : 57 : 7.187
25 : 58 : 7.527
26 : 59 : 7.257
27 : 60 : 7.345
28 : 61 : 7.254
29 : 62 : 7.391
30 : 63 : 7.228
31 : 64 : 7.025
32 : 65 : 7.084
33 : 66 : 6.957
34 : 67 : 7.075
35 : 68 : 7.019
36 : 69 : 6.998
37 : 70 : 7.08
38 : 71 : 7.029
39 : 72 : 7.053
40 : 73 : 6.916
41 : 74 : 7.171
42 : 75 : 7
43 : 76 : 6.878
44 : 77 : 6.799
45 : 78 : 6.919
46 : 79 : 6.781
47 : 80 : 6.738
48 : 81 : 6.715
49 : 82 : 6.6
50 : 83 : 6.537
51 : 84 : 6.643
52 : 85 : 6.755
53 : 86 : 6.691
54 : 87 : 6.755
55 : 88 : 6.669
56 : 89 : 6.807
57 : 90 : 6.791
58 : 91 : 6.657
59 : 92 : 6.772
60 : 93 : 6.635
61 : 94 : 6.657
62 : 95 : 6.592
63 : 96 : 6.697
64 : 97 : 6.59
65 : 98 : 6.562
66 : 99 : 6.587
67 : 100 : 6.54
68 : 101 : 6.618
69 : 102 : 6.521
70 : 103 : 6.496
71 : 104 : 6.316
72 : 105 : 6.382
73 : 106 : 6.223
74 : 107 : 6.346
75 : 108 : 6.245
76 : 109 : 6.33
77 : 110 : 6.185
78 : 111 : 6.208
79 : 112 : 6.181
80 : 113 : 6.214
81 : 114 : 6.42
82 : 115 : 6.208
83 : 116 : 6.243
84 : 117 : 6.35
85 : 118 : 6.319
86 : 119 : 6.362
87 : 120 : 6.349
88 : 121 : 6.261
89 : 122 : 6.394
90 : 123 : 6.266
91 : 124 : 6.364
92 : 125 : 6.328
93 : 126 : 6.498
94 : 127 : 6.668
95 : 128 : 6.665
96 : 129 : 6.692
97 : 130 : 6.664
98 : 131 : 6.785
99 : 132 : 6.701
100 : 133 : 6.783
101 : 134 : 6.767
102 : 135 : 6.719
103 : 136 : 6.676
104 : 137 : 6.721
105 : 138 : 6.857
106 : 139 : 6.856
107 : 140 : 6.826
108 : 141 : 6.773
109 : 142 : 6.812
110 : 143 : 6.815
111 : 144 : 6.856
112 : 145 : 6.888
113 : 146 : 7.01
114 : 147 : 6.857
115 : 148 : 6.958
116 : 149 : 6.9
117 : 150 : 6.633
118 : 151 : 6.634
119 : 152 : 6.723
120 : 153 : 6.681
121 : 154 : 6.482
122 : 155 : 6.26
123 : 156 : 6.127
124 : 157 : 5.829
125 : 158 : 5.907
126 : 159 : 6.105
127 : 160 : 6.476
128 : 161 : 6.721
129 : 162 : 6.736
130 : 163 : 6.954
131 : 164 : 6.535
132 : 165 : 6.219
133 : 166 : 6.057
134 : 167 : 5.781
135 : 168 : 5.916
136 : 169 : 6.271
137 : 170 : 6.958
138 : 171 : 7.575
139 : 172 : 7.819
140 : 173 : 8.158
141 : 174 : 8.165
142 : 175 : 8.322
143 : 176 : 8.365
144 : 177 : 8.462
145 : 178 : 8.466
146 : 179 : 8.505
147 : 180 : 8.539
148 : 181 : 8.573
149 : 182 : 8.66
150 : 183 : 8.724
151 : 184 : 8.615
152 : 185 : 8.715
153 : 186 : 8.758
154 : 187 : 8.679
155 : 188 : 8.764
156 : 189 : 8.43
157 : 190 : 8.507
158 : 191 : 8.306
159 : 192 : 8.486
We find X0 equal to 0.29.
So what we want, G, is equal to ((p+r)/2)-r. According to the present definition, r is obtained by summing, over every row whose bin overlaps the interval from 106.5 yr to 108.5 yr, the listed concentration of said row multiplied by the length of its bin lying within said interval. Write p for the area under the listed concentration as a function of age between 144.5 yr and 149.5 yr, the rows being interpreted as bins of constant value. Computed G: 11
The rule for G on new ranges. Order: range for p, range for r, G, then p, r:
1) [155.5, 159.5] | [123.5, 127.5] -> -1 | 24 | 26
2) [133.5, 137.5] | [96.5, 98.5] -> 7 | 27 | 13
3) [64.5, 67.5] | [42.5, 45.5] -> 0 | 21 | 21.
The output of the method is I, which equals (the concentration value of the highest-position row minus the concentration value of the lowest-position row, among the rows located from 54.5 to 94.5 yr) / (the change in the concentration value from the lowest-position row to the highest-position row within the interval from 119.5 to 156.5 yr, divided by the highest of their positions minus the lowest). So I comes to 101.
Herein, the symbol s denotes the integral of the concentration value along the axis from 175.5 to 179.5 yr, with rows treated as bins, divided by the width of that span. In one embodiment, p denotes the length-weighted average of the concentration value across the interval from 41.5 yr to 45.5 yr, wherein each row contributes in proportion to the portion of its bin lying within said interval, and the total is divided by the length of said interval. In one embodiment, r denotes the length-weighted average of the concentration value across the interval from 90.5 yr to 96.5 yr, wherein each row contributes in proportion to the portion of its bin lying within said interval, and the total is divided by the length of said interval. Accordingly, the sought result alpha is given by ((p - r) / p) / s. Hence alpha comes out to 0.004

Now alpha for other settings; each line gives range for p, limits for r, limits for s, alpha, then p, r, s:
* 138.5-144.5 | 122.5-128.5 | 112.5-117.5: 0.008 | 6.82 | 6.5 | 6.29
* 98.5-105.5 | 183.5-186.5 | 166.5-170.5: -0.054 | 6.49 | 8.7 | 6.23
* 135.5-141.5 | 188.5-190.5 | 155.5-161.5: -0.040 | 6.78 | 8.5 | 6.19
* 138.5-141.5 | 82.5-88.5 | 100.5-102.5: 0.003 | 6.82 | 6.7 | 6.57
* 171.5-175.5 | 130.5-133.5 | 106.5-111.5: 0.027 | 8.12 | 6.8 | 6.26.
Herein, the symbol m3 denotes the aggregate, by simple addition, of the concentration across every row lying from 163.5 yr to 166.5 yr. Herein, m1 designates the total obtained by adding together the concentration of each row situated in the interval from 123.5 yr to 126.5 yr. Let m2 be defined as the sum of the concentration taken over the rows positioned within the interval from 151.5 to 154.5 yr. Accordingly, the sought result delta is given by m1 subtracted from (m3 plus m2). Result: 19.5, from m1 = 19.2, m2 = 19.9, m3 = 18.8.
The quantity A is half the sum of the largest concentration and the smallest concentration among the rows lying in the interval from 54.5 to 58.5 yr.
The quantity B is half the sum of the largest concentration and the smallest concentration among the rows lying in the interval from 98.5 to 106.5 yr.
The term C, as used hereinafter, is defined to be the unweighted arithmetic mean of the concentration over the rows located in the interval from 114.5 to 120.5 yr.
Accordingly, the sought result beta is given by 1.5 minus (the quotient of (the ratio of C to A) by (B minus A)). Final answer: 2.4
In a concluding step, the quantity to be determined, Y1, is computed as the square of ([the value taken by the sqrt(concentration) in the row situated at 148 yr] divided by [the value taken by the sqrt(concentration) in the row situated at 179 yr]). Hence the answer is 0.82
